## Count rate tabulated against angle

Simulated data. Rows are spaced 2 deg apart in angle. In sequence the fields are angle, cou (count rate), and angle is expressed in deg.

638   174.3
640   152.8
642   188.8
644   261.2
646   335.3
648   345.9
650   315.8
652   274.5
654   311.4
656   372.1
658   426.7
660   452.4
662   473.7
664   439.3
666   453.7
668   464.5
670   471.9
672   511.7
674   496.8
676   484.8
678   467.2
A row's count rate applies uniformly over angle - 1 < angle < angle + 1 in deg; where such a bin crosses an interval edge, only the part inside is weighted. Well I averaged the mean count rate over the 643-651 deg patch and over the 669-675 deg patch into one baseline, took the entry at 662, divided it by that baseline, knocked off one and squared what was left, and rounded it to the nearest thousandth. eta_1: 0.030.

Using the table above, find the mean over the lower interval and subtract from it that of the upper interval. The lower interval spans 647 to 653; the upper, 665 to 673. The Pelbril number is -163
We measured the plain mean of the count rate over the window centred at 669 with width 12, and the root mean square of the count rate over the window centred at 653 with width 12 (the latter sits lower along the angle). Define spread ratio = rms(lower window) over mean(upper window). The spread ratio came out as 0.73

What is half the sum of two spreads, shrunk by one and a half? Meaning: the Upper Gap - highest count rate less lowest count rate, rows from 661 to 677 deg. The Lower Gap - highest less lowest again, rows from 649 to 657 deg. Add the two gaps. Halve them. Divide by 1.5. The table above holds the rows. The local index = 57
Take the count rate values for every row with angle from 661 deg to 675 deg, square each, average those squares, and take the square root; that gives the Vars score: 474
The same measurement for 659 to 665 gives 455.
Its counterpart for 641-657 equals 305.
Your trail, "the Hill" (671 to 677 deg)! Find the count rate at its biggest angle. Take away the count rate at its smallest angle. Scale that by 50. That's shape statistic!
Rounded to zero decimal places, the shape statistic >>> -1345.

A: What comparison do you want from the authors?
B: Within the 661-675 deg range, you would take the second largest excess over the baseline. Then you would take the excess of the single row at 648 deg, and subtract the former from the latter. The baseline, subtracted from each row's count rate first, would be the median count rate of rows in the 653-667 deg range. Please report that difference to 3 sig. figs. -151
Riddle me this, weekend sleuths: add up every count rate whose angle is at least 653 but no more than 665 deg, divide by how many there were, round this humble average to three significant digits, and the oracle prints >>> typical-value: 413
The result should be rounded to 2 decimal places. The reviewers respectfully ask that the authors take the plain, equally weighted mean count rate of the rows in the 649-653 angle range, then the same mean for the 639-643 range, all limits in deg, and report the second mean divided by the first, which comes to 0.58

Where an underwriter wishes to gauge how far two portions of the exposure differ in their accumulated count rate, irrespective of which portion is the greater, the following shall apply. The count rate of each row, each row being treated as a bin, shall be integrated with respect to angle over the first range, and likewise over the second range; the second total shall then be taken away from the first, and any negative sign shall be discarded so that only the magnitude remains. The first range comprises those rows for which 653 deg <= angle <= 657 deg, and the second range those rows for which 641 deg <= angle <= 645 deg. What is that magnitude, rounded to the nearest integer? 467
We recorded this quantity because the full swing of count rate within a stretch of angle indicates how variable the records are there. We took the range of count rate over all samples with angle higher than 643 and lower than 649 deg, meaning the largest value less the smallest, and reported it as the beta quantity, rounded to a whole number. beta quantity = 85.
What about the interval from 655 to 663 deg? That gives 102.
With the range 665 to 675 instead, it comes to 58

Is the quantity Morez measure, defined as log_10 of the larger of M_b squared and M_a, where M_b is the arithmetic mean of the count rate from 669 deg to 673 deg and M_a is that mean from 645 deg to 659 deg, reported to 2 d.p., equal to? 5.38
